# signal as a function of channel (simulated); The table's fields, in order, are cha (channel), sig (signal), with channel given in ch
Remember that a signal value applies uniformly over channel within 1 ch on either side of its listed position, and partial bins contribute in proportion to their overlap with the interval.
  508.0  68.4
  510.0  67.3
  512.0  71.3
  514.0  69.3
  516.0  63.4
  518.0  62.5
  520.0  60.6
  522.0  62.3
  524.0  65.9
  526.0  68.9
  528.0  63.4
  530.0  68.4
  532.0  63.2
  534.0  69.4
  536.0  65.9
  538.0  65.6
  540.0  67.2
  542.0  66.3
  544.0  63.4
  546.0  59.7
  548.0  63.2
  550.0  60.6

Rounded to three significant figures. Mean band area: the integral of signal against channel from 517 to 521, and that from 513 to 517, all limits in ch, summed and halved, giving 256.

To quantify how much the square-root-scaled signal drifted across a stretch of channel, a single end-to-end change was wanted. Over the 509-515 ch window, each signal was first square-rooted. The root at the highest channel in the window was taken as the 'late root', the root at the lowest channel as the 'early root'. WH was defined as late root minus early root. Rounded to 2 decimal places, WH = 0.12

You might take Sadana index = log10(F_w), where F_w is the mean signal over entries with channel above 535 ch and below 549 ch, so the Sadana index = 1.809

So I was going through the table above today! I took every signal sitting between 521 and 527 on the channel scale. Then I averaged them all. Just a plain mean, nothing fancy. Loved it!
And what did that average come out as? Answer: 65.7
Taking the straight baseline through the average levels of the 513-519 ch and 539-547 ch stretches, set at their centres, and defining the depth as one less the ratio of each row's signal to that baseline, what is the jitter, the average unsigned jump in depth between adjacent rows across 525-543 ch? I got 0.054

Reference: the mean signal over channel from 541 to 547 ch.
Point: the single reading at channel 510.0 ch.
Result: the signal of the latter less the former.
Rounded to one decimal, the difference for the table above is 4.2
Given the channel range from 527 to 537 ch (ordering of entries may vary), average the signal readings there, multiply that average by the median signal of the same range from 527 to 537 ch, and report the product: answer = 4353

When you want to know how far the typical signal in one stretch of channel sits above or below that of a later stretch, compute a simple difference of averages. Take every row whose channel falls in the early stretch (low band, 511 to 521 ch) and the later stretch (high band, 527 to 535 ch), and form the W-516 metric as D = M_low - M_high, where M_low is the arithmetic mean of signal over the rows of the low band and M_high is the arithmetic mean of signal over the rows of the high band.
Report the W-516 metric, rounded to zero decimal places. -1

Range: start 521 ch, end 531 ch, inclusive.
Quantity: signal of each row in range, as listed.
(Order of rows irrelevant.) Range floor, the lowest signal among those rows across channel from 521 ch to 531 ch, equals 62.3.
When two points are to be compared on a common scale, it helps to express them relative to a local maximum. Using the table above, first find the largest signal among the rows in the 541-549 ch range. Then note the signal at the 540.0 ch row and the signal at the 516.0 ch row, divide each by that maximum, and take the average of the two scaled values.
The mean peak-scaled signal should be 0.98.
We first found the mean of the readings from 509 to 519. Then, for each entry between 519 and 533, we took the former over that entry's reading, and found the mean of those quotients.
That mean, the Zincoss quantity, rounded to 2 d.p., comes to 1.03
